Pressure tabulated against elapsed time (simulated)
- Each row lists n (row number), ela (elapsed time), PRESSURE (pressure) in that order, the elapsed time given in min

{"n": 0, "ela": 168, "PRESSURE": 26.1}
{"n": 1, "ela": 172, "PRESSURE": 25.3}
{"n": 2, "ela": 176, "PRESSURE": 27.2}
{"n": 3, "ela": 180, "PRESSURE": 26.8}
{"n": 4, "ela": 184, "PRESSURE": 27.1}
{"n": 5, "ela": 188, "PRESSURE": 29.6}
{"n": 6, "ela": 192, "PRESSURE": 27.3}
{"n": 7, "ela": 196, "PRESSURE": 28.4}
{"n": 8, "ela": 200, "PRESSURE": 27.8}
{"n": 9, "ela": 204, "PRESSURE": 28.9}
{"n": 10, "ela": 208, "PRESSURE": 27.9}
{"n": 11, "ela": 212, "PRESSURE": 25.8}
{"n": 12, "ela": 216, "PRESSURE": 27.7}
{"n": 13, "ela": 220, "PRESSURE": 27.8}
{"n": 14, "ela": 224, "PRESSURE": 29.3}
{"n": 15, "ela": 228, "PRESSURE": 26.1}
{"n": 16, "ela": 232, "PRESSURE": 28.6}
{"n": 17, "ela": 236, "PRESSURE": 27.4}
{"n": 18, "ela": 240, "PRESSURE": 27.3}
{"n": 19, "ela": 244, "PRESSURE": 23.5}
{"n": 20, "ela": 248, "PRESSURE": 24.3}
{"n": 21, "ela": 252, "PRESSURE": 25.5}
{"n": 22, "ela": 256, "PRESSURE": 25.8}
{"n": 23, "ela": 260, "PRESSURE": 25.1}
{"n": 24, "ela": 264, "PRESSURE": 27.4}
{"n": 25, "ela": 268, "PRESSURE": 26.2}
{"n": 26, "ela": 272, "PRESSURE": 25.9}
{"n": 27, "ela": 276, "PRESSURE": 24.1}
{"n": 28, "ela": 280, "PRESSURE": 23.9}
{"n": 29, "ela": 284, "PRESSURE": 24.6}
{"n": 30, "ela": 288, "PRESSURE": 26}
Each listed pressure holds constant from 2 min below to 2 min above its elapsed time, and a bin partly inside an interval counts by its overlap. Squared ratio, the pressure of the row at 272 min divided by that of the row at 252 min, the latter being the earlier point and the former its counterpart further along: 1.03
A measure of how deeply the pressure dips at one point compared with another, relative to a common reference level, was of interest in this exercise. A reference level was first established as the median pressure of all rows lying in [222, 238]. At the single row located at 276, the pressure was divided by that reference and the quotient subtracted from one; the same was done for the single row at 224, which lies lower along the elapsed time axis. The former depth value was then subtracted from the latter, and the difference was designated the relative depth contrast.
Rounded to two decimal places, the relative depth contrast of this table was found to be -0.19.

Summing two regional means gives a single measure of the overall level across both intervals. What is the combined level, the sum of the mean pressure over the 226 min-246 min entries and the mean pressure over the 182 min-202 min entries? 54.6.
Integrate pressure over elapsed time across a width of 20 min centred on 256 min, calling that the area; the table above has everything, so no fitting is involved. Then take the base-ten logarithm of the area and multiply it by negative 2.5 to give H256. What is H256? -6.8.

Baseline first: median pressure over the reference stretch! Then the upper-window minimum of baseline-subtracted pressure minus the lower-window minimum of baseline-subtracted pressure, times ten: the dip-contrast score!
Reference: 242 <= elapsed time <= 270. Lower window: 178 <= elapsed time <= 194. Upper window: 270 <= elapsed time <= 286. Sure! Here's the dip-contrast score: -29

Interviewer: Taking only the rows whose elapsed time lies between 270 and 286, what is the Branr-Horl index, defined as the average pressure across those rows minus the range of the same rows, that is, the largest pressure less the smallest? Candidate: 22.6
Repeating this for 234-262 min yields 21.7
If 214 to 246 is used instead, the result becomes 21.4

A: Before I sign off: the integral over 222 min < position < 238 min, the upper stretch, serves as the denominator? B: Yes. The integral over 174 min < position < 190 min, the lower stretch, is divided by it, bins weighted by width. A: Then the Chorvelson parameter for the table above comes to 0.99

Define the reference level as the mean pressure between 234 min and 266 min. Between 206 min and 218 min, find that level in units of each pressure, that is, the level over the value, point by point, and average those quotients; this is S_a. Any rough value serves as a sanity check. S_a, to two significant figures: 0.95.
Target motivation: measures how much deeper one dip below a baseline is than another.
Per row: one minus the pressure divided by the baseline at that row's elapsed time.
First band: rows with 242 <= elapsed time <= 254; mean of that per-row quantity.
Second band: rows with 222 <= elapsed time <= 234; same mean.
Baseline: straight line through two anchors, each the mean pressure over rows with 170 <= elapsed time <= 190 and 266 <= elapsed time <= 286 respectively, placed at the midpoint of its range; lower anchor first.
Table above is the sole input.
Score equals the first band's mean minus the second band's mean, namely 0.12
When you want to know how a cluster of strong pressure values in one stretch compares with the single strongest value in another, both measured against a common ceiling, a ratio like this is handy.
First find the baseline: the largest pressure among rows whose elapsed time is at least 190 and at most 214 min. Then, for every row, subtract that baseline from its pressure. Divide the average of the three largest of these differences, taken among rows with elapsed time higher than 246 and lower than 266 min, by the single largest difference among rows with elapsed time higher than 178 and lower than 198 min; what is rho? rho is -3.8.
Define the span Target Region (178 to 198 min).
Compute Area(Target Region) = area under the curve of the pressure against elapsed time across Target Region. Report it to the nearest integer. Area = 557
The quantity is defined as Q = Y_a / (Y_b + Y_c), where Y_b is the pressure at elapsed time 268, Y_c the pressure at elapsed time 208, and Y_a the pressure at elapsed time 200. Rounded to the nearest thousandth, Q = 0.514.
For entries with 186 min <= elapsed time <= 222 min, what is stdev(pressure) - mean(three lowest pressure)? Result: -25.9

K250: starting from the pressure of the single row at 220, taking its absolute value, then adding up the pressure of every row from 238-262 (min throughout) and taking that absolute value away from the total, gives 124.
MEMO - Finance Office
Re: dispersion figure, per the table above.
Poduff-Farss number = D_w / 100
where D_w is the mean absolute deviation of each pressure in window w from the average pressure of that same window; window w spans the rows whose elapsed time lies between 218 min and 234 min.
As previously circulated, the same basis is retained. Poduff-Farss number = 0.010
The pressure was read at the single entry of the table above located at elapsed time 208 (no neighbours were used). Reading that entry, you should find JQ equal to 27.9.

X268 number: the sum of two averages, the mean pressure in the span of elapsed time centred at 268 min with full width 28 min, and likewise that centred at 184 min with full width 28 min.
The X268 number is 52.9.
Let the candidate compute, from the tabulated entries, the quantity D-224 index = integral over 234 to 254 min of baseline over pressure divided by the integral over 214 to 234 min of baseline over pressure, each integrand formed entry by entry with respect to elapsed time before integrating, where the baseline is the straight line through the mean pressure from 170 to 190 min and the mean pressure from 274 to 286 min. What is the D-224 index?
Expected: 1.07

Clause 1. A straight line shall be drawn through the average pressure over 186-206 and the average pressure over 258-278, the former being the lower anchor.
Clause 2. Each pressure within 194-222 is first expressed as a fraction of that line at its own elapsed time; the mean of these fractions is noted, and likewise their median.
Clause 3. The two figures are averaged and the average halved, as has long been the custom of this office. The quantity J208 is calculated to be 0.498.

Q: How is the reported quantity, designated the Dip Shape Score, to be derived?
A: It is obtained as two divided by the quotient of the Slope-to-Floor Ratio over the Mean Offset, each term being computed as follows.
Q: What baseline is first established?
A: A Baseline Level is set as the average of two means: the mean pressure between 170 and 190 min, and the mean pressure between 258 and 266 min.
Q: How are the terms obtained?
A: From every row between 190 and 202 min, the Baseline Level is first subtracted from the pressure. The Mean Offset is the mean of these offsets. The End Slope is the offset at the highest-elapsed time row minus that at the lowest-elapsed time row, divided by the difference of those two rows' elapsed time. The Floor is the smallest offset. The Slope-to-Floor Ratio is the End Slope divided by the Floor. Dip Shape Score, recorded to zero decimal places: 20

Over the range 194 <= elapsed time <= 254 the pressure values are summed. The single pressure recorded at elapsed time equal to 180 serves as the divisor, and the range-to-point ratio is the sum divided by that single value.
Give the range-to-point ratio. 15.2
